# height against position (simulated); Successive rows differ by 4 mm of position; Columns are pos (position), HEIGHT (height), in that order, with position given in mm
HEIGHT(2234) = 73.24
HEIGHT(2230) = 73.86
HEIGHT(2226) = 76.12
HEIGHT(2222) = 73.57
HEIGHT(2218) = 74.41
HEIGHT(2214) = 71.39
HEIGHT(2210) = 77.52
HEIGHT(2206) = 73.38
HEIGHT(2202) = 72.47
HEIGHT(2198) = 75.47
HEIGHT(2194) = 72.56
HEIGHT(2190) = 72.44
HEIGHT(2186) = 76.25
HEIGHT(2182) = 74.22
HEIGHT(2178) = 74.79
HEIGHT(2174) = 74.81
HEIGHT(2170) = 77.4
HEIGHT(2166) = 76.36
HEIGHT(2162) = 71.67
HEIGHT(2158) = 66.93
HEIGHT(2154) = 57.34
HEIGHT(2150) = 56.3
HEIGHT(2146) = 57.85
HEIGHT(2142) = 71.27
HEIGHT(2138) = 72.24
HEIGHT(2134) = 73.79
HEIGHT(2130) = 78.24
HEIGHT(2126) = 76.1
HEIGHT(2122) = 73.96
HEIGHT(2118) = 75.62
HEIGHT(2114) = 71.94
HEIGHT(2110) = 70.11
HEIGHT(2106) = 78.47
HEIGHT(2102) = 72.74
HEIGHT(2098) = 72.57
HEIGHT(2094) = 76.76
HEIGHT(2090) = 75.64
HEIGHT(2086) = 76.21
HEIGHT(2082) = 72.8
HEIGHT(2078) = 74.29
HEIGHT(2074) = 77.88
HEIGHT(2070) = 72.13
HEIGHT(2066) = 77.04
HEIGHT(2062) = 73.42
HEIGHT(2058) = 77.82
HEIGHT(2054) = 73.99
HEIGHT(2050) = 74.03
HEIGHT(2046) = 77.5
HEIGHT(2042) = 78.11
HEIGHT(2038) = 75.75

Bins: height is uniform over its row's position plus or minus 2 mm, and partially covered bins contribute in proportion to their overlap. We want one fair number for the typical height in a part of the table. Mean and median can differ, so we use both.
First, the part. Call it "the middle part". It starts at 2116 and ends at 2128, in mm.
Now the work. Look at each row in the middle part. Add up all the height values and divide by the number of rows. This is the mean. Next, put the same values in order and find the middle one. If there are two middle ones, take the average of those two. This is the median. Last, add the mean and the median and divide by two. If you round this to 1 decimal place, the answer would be 75.4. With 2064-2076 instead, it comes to 76.4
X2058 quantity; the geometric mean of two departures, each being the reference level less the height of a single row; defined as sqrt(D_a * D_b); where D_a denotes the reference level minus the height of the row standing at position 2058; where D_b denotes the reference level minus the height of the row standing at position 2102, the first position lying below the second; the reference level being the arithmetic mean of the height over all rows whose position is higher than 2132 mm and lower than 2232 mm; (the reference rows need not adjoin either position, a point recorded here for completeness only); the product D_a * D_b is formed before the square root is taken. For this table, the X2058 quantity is 2.4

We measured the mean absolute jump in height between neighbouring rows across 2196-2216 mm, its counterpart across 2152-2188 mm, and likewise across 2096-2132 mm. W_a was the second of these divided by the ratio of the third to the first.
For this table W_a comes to 3.5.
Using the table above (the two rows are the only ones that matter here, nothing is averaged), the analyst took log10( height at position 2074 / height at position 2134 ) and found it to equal 0.0234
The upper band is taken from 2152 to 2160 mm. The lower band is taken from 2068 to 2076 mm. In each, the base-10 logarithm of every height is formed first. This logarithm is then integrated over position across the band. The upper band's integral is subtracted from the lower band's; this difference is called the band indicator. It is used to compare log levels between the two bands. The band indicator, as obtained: 0.66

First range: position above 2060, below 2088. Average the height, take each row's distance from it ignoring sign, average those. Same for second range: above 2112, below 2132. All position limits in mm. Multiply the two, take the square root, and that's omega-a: 1.84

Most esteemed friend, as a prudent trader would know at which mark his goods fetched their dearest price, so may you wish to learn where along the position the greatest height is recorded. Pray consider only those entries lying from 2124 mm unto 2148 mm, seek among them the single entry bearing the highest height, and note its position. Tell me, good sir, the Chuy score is 2130 mm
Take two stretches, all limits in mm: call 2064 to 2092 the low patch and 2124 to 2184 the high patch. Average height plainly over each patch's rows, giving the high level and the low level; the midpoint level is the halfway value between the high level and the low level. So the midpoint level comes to 72.9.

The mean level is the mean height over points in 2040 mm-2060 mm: 76.3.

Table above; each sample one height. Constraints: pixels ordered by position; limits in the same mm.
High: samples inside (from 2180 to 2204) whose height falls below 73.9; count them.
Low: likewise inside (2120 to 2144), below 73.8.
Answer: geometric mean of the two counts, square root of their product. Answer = 3.0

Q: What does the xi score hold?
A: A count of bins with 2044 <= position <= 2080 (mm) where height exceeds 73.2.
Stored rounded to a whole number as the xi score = 8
